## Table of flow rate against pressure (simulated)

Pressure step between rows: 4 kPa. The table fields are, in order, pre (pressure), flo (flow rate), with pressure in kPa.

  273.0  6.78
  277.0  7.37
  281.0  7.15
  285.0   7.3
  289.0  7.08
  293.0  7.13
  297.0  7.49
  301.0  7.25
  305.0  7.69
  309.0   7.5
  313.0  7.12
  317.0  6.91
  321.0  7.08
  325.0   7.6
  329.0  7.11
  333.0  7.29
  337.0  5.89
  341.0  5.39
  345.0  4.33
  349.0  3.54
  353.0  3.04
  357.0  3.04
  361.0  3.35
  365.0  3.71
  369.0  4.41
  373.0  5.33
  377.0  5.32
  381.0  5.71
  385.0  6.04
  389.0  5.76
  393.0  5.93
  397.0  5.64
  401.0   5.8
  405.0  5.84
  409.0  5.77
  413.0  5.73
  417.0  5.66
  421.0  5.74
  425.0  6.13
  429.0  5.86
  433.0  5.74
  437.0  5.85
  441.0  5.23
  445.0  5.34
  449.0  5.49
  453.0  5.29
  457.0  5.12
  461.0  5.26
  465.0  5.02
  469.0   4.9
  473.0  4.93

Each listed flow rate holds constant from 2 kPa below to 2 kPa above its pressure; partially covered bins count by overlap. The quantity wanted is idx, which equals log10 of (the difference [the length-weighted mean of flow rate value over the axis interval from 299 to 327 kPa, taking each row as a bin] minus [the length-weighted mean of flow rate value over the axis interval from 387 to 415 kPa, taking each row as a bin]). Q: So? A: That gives 0.2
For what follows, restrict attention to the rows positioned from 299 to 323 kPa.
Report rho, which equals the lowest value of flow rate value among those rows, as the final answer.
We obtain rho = 6.91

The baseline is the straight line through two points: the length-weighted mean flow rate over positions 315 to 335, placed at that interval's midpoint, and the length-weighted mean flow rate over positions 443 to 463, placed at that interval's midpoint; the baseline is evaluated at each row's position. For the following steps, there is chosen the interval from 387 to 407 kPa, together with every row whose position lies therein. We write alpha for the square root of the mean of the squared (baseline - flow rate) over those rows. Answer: 0.4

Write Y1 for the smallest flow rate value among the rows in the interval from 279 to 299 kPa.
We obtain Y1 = 7.08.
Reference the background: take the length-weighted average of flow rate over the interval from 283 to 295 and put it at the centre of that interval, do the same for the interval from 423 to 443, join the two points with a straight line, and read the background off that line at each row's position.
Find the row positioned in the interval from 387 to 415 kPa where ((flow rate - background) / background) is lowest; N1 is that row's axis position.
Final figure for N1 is 397.0 kPa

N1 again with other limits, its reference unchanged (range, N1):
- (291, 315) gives 293.0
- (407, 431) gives 417.0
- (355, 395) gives 357.0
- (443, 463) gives 457.0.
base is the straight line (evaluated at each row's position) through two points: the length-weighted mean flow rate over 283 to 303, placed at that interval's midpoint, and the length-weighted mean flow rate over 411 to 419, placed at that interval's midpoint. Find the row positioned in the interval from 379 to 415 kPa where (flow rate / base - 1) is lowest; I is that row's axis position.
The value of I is 381.0 kPa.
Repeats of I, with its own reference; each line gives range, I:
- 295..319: 317.0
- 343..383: 353.0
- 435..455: 441.0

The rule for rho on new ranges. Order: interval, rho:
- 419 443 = 5.23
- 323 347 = 4.33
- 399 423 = 5.66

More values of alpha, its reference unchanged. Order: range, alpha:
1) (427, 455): 0.2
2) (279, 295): 0.6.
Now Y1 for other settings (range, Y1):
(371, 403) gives 5.32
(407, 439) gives 5.66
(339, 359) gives 3.04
